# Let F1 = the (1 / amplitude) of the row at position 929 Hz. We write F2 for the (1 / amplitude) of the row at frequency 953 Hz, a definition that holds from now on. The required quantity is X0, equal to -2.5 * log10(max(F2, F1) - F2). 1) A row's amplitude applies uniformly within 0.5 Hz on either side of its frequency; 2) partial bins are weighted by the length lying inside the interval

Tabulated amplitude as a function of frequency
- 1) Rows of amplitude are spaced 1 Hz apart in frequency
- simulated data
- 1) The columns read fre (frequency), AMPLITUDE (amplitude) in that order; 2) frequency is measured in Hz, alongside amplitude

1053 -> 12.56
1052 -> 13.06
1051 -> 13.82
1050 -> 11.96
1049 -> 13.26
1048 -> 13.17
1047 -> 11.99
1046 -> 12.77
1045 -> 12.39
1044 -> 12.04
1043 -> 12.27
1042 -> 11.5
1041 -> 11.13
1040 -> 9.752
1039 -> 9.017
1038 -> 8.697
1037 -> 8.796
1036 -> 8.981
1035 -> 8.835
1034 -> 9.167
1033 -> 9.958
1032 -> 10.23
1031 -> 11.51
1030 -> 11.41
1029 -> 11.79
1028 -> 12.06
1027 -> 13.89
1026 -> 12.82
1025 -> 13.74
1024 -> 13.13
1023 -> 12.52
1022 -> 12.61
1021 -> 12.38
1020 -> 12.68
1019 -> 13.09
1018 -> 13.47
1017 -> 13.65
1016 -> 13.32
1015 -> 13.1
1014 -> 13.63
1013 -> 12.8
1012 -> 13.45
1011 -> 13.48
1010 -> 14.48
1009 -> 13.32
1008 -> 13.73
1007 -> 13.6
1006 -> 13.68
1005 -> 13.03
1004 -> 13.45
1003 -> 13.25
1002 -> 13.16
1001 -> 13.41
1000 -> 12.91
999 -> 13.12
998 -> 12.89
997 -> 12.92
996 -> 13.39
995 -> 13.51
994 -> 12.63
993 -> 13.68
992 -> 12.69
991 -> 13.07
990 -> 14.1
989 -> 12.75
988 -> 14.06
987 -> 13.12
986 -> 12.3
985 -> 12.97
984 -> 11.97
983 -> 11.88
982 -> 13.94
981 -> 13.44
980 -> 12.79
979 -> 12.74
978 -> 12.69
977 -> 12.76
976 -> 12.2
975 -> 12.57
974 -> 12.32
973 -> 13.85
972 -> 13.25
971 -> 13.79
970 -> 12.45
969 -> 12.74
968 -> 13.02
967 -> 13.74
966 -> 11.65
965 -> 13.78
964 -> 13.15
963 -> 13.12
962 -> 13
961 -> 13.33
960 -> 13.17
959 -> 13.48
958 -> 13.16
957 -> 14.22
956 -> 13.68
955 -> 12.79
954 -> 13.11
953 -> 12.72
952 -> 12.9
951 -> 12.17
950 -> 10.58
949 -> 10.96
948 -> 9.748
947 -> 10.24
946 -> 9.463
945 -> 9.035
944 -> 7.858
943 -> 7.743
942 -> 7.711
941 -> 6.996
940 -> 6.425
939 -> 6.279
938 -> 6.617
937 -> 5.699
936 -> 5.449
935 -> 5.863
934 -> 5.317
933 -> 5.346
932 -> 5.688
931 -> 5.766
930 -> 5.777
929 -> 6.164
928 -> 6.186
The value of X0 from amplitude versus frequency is 2.7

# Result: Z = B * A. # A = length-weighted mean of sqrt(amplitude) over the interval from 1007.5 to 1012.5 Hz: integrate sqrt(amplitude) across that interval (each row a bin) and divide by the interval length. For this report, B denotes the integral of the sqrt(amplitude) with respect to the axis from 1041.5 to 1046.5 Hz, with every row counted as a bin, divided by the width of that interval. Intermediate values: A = 3.70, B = 3.49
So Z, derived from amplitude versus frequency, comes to 12.9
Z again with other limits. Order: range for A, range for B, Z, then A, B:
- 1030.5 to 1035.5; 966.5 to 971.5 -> 11.4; 3.15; 3.63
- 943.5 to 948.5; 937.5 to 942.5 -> 7.9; 3.04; 2.61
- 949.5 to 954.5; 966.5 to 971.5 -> 12.7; 3.50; 3.63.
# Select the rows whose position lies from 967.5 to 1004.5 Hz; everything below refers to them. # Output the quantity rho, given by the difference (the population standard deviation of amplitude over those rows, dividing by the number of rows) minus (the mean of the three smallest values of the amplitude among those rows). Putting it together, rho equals -11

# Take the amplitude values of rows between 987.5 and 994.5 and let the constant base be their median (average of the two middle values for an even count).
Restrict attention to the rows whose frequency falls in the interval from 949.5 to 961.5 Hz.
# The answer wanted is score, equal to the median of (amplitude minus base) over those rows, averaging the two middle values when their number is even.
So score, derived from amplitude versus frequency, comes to 0.1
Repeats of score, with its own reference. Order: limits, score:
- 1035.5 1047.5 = -1.8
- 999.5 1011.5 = 0.4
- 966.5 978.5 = -0.3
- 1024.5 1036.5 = -1.6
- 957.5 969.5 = 0.1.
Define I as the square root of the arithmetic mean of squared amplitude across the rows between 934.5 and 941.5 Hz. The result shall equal 6.2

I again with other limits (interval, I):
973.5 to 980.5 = 12.6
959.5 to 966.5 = 13.0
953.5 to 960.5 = 13.4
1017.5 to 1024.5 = 12.8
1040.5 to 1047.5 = 12.0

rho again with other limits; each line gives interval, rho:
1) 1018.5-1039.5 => -7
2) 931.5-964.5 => -2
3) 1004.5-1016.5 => -13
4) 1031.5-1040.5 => -8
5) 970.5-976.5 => -12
